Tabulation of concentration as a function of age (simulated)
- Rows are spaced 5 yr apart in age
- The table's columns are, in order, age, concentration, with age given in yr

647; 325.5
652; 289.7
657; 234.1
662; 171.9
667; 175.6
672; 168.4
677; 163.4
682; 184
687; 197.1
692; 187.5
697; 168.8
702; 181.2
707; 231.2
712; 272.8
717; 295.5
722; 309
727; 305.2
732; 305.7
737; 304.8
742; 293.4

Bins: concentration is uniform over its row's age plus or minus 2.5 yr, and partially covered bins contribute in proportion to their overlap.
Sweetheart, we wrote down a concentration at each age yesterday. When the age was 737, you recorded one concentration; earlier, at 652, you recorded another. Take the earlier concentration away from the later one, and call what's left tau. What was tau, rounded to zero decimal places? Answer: 15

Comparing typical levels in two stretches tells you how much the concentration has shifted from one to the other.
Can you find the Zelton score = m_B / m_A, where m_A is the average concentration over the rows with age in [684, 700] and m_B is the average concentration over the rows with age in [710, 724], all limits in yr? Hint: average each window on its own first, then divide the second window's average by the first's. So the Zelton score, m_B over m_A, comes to 1.59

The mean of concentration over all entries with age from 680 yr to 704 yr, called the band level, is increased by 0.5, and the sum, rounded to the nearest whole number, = 184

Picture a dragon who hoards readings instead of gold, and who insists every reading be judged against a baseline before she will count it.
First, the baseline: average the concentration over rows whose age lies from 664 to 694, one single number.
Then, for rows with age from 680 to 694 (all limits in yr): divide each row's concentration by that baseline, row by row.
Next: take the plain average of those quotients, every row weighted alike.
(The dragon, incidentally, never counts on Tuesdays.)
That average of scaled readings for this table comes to 1.06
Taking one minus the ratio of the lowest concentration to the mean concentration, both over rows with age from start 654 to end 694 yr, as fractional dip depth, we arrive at 0.12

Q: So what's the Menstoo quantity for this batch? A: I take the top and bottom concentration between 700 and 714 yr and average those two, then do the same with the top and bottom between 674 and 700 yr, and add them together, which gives 407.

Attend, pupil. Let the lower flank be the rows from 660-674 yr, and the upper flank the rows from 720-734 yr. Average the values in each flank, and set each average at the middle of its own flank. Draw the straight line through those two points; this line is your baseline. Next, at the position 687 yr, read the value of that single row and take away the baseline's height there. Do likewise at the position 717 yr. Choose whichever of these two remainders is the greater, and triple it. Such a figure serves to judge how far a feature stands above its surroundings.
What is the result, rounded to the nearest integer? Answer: 34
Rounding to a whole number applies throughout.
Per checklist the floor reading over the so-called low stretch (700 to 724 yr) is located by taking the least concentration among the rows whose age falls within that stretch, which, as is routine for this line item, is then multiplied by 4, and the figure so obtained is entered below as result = 725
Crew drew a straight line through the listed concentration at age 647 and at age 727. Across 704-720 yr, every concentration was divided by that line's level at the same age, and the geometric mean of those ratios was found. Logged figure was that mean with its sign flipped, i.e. -0.858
